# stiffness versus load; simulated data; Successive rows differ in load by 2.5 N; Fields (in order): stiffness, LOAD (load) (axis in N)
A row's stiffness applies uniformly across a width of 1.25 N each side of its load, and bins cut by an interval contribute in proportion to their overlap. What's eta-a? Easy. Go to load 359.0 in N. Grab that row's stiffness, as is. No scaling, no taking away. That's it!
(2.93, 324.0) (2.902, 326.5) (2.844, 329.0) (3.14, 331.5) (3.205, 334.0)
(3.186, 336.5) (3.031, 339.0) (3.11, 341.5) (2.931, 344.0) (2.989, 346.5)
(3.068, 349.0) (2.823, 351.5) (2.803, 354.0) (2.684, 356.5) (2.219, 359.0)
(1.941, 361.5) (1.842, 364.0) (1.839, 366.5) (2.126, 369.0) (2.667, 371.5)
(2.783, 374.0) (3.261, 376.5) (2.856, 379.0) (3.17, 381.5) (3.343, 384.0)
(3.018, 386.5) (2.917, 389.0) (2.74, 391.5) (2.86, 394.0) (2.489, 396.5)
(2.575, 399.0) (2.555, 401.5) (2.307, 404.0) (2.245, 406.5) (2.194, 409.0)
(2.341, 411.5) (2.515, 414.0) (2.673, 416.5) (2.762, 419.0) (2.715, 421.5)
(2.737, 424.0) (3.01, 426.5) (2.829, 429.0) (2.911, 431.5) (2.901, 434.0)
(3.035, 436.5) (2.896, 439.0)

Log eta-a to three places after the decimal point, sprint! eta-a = 2.219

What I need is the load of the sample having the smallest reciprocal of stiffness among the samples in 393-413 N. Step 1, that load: 394.0 N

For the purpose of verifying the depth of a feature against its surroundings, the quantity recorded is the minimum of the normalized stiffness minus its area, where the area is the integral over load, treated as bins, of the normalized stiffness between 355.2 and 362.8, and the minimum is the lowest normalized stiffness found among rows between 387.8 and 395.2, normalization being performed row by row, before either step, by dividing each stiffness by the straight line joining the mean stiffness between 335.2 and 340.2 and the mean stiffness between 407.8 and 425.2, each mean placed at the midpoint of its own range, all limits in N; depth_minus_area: -4.8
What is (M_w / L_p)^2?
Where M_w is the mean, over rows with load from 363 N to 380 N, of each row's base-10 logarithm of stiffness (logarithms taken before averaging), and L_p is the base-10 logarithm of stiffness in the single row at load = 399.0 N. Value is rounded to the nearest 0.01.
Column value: 0.88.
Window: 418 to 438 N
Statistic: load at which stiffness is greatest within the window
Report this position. 436.5 N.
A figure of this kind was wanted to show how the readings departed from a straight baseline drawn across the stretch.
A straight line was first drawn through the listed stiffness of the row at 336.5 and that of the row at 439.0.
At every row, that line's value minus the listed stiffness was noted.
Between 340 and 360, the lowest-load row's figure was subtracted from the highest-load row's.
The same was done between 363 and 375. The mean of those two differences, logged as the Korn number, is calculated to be -0.1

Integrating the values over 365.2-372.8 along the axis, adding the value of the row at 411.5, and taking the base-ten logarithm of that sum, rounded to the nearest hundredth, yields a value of 1.28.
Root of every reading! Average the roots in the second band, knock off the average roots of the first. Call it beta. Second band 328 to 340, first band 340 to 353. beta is 0.0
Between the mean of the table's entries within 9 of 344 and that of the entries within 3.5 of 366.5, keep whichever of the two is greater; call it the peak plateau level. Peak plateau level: 3.02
